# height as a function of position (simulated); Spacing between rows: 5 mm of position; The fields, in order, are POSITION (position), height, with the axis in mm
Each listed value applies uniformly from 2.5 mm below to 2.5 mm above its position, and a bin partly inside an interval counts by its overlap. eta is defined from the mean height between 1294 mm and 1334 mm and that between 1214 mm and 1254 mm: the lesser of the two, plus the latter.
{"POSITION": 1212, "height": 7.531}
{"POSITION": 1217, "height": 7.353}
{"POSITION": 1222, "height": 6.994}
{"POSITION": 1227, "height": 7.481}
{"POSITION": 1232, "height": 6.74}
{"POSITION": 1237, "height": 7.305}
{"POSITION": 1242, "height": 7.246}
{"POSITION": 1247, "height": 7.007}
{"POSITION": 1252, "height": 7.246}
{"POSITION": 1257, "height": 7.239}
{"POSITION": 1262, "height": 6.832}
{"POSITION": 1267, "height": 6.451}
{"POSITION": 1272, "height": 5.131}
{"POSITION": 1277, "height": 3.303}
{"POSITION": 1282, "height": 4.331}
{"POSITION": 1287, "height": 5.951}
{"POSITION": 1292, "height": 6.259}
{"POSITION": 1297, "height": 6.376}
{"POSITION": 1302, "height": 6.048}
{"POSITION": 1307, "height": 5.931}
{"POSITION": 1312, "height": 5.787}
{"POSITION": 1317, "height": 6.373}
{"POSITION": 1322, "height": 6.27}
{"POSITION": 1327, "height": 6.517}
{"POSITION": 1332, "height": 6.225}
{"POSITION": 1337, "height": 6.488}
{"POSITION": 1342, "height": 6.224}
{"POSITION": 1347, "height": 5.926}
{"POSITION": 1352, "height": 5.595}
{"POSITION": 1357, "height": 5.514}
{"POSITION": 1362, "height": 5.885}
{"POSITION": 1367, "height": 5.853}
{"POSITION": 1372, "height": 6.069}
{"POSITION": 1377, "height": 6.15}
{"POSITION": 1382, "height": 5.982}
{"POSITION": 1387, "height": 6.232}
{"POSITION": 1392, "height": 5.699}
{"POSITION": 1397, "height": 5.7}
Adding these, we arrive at 13.4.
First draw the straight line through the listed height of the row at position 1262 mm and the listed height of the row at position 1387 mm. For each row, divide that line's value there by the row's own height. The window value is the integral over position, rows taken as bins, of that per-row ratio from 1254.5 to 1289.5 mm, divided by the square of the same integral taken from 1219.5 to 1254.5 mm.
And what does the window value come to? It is 0.039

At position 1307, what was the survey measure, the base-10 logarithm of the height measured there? 0.773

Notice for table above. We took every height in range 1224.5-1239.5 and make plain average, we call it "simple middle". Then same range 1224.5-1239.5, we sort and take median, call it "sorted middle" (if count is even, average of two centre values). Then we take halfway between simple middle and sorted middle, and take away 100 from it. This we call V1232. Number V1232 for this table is -92.8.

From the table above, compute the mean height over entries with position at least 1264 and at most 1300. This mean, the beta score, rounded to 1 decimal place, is 5.4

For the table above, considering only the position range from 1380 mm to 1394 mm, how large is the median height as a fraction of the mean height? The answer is 1.00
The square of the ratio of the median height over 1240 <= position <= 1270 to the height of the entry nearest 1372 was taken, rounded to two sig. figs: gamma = 1.4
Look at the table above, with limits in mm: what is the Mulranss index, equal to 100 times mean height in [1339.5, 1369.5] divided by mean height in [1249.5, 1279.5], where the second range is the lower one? 97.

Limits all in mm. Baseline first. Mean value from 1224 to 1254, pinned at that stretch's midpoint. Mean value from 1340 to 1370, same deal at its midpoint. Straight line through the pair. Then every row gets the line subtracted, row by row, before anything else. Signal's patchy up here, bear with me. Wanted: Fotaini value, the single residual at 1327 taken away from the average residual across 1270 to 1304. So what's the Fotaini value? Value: -1.6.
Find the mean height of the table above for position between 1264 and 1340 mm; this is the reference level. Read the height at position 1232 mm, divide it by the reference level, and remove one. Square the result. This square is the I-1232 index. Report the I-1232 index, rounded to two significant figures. 0.024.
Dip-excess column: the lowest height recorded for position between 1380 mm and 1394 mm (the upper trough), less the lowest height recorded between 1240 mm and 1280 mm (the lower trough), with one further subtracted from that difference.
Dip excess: 1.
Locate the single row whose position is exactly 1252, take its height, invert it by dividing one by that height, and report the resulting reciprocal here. 0.138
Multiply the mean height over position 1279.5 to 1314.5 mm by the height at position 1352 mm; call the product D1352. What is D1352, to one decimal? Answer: 32.5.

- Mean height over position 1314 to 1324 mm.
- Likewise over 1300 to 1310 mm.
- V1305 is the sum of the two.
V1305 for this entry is 12.3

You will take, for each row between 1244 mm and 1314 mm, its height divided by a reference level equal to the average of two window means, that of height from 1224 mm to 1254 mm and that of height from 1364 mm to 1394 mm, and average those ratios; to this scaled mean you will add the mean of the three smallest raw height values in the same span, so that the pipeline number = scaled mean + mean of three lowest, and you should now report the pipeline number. 5.17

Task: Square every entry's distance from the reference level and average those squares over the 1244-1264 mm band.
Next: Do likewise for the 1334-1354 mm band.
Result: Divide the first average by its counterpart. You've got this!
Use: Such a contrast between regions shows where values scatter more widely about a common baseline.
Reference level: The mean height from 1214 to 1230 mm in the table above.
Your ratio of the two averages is 0.0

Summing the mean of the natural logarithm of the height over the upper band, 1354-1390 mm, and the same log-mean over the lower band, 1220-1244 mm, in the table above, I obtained 3.75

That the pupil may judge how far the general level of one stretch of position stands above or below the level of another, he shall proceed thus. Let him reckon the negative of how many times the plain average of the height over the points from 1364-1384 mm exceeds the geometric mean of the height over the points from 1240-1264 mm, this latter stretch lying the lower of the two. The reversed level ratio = -0.85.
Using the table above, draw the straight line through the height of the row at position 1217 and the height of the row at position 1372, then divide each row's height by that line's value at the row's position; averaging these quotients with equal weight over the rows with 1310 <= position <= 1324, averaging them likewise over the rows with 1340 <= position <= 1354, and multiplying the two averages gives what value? 0.89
